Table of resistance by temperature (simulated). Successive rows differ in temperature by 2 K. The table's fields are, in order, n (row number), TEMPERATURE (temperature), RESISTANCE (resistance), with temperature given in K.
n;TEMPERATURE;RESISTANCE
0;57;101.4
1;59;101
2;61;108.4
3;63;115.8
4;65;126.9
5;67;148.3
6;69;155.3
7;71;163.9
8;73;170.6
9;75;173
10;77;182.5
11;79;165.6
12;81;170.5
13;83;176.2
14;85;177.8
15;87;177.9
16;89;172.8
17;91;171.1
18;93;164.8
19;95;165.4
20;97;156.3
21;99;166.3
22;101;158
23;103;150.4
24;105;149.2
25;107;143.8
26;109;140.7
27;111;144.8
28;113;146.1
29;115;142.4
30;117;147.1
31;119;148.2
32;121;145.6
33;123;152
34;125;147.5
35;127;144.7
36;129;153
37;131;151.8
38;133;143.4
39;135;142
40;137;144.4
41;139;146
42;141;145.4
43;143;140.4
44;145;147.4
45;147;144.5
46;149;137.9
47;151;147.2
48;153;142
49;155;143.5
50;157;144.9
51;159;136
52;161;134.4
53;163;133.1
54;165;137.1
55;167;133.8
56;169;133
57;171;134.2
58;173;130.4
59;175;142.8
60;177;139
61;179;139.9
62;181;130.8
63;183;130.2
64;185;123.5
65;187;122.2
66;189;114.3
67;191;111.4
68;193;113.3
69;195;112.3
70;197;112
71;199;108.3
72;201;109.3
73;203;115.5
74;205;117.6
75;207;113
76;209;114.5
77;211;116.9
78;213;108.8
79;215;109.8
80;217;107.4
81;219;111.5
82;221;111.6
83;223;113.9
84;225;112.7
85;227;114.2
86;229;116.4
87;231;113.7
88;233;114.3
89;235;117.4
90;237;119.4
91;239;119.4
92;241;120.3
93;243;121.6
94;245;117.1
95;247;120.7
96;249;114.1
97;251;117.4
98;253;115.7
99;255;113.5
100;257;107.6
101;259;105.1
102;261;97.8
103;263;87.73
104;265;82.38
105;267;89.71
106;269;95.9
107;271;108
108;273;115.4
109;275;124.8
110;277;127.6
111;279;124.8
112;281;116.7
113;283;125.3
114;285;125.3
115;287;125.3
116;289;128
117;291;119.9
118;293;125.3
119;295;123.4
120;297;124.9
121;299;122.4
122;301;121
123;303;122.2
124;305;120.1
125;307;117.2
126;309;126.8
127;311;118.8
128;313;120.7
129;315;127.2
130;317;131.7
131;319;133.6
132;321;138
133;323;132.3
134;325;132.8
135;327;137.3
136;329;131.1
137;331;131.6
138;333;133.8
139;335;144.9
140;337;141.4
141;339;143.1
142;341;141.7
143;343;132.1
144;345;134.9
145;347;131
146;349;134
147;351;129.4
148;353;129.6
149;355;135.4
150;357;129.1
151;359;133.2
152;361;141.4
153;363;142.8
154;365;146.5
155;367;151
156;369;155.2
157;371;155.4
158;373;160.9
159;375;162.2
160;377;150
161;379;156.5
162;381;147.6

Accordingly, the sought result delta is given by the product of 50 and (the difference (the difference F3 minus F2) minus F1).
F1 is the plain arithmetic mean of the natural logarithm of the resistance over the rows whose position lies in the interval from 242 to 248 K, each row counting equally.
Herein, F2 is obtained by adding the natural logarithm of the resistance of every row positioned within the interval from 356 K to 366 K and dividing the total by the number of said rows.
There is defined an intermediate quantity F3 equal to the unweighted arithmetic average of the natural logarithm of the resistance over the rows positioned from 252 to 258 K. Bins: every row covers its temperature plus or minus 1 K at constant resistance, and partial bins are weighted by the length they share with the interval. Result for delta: -250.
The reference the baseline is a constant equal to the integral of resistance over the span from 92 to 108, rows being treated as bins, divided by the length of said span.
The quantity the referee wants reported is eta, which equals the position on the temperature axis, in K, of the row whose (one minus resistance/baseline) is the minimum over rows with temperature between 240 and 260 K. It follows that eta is 243 K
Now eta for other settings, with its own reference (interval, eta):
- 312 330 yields 321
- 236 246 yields 243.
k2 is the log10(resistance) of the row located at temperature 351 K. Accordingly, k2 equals 2.112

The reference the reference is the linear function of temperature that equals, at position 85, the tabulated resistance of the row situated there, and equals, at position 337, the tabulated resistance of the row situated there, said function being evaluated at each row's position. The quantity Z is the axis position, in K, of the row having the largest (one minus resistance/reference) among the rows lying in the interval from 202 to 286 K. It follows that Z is 265 K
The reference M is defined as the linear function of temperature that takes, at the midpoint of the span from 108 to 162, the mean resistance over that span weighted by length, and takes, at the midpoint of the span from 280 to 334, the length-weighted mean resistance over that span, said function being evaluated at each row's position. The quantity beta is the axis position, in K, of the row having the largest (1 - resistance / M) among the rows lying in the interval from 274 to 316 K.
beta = 281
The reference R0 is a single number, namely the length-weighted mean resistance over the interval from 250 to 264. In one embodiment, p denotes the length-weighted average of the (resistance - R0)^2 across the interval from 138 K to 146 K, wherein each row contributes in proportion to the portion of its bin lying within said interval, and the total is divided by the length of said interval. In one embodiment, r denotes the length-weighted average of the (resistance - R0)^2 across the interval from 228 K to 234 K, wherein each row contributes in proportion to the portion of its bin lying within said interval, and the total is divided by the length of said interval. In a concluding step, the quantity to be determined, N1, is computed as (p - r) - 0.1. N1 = 1409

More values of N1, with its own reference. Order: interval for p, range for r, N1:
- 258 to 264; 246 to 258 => 54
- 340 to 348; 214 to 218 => 824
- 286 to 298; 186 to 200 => 267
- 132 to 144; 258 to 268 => 1131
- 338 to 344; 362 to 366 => -382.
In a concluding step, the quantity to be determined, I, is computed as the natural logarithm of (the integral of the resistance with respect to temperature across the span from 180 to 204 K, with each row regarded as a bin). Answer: 7.94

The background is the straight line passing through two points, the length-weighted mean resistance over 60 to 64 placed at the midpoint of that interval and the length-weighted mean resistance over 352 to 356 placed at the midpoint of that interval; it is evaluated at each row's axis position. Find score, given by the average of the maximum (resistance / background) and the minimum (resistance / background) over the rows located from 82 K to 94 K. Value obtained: 1.5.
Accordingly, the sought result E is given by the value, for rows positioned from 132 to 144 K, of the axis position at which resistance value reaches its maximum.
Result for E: 139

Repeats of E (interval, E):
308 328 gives 321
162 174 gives 165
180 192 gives 181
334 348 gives 335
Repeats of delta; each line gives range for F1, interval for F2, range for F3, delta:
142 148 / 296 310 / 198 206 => -253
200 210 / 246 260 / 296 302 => -233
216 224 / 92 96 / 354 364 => -245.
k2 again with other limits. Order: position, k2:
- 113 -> 2.165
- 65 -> 2.103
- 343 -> 2.121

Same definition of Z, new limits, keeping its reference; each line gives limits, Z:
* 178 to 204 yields 199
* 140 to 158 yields 149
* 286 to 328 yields 307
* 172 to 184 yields 173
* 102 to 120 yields 109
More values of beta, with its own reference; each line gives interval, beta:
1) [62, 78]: 63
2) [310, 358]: 311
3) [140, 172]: 163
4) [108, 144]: 109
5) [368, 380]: 377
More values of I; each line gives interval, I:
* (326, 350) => 8.09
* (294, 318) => 7.99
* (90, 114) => 8.22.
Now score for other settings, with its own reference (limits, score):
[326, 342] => 1.1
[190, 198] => 0.9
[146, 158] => 1.2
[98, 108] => 1.3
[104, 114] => 1.3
